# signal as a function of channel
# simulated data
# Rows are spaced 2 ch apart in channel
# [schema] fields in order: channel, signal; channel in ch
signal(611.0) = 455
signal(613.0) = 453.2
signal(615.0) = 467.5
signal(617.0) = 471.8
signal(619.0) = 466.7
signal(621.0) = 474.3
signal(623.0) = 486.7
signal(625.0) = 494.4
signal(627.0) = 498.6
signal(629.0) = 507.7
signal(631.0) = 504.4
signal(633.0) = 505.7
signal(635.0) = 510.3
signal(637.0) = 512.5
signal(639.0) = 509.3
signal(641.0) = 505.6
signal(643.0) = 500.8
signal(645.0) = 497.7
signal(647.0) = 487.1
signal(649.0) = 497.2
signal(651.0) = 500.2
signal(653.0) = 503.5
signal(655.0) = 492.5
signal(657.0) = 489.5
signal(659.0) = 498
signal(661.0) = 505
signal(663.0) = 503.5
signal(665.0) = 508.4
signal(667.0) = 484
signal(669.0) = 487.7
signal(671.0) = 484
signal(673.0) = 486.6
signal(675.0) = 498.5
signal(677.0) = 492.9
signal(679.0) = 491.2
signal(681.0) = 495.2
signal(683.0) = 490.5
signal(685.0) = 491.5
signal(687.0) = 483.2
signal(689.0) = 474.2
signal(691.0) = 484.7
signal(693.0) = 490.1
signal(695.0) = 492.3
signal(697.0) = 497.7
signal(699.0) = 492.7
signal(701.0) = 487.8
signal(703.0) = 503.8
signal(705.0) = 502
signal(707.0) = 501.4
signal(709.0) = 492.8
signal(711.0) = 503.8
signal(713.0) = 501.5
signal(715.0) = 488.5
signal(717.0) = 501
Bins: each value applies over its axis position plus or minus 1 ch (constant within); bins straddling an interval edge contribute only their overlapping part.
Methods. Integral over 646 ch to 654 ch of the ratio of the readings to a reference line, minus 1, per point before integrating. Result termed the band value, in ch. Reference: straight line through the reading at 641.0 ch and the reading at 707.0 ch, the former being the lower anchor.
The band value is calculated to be -0.13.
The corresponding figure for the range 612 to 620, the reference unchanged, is -0.67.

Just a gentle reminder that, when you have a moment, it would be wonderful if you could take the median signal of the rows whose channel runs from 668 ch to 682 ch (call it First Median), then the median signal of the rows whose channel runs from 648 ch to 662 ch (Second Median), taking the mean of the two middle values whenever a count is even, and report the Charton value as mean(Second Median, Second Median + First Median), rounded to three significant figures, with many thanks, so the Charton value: 744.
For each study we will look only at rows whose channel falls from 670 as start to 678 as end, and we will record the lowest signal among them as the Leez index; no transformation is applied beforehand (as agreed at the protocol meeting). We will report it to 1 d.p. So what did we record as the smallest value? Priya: 484.0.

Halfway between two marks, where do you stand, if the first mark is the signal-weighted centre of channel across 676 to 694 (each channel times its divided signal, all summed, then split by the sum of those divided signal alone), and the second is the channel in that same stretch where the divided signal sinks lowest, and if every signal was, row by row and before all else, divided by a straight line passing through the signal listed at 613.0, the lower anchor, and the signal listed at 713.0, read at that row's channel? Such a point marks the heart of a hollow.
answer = 687.0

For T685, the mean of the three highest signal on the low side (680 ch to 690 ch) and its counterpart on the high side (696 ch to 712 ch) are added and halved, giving 498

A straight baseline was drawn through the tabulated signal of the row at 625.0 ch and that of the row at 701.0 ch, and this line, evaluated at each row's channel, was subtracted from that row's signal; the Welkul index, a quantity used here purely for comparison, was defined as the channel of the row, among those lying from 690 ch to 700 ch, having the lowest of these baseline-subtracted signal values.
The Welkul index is 691.0 ch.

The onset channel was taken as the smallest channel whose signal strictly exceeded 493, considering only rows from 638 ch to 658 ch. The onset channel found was 639.0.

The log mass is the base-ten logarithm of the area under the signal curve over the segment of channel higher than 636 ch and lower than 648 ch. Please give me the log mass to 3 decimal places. 3.780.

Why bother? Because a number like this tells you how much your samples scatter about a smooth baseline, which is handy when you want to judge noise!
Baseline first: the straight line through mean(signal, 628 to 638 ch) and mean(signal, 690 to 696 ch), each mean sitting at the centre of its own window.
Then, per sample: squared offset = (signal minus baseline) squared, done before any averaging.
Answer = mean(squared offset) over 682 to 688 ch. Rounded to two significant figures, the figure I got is 21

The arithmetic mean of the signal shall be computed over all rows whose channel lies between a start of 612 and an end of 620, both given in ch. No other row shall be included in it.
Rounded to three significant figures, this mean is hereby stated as 465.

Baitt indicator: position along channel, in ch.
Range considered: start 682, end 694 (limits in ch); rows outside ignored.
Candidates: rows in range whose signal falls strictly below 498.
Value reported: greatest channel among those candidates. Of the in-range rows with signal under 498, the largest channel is 693.0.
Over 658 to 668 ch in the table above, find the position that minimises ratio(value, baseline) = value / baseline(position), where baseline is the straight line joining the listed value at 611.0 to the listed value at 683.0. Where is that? 667.0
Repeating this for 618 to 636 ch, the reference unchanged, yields 619.0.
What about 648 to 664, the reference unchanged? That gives 657.0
